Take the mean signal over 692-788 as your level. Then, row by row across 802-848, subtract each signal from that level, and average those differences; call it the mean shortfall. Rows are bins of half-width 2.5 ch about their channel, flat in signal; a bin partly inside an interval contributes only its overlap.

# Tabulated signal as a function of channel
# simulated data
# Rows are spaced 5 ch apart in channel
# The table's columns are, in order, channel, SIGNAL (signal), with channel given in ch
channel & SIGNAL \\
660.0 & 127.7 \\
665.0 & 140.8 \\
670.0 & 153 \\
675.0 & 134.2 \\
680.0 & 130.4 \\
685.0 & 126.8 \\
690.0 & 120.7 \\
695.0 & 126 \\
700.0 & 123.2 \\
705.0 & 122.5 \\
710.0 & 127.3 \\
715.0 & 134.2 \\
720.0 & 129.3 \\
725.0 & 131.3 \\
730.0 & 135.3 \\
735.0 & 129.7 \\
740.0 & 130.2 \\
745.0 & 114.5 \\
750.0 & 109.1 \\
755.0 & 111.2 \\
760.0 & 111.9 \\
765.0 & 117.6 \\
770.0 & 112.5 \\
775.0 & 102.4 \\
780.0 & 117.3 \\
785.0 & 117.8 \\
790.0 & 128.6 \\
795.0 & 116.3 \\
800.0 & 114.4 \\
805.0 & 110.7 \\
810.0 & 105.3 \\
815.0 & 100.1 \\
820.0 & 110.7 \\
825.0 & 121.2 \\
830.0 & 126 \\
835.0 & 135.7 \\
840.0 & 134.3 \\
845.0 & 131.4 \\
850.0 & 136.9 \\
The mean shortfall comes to 2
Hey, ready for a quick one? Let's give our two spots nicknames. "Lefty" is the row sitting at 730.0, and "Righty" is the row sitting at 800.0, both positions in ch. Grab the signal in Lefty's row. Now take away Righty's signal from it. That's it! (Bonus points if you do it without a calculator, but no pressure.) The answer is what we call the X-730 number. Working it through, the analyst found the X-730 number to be 21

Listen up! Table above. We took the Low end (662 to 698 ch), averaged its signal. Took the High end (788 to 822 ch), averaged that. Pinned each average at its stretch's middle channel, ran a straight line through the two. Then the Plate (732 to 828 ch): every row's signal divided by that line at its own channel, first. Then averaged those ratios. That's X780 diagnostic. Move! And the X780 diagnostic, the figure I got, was 0.99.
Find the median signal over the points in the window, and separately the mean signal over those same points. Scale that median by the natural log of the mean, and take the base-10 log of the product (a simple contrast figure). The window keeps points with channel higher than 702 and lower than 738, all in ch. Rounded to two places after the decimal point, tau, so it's 2.80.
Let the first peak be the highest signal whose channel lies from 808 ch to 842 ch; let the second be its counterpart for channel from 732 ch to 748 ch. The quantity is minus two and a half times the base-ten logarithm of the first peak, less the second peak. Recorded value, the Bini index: -136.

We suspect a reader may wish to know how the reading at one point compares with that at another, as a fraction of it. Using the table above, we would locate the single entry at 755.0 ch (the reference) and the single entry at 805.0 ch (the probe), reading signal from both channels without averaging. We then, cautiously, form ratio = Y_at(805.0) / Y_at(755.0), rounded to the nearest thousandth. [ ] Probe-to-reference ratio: 0.996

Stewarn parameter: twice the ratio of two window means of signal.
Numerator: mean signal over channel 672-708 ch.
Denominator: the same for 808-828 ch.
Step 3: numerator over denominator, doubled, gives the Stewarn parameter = 2.31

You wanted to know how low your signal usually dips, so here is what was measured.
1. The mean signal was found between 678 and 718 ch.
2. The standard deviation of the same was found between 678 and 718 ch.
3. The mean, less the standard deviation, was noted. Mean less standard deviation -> 122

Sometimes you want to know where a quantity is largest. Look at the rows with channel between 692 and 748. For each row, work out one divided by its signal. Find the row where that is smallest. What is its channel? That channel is 730.0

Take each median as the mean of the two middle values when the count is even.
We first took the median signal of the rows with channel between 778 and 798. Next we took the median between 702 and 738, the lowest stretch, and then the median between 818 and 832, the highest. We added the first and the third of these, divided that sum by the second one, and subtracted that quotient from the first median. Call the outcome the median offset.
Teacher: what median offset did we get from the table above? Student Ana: 116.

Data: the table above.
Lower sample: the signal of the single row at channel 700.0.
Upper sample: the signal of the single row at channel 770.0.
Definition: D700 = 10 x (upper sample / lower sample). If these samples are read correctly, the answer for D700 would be 9.1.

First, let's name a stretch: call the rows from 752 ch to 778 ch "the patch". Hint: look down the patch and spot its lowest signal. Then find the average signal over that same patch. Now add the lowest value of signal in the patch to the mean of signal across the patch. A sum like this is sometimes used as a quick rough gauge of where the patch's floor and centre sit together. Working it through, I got 214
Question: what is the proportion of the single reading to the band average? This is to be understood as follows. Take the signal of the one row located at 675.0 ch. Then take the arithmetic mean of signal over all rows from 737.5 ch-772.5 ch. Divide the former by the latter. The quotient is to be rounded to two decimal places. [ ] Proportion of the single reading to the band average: 1.16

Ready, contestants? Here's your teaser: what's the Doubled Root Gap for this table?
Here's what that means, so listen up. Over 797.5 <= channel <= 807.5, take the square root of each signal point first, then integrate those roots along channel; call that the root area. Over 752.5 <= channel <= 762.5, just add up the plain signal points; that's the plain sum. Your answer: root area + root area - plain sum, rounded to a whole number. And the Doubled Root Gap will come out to -11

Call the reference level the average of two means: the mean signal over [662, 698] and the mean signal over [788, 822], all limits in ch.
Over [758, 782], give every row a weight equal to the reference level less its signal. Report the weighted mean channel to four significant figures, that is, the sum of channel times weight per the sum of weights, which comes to 770.4 ch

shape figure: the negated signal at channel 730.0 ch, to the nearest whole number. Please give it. -135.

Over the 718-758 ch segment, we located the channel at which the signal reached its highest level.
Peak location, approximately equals 730.0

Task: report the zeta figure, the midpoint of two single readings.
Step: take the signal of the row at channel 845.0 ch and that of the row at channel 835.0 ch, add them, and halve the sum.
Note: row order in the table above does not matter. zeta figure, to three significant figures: 134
